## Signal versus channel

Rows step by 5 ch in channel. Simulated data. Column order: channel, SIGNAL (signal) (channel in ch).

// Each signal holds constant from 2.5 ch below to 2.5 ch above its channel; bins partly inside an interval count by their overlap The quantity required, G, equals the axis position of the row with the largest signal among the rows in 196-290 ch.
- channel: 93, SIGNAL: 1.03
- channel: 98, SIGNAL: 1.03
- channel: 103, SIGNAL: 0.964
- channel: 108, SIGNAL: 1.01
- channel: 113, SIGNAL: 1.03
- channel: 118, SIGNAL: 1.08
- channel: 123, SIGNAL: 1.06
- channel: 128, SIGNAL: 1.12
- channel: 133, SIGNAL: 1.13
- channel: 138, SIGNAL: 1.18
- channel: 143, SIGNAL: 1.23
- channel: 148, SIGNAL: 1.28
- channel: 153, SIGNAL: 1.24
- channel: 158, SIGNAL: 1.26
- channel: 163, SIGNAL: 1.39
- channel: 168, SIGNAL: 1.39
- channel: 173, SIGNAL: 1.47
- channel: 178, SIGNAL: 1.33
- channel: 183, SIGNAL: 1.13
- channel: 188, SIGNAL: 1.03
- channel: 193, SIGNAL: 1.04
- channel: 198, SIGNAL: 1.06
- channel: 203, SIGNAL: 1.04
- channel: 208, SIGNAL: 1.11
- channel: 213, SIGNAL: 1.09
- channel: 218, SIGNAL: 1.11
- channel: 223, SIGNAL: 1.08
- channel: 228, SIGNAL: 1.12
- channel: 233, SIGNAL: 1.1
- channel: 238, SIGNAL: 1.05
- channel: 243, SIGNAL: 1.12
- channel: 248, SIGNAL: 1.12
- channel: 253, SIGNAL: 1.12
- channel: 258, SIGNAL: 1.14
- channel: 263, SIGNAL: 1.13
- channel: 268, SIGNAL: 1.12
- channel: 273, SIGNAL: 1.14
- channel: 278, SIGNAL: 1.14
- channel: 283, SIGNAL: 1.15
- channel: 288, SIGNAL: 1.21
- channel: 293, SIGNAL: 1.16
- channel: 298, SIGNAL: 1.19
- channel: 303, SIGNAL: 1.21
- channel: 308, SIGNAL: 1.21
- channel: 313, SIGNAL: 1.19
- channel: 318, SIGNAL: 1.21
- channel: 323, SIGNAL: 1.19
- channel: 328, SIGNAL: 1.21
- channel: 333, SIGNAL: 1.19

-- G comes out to 288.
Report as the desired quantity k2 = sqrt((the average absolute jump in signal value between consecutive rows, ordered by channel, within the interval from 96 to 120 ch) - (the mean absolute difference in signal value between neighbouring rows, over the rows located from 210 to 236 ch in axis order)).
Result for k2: 0.13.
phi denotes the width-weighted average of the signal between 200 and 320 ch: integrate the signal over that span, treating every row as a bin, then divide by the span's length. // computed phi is 1.14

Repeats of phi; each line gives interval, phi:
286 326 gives 1.20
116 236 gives 1.17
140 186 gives 1.30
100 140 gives 1.07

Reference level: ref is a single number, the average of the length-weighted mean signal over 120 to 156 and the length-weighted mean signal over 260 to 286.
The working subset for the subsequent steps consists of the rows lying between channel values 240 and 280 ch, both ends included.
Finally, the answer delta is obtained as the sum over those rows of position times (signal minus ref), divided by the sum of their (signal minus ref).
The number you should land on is 258.0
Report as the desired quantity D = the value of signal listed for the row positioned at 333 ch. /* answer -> 1.19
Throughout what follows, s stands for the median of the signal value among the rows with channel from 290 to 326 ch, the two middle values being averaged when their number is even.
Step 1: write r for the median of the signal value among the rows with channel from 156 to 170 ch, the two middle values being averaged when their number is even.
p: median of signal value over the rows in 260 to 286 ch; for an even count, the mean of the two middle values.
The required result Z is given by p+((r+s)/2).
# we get 2.43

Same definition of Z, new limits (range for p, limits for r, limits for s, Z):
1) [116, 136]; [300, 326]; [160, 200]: 2.32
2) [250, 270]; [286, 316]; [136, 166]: 2.35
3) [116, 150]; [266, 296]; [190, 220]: 2.24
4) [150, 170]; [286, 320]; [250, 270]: 2.49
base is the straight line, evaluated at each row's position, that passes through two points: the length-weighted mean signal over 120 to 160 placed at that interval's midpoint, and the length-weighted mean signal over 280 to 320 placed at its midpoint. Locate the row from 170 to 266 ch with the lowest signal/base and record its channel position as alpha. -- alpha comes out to 188 ch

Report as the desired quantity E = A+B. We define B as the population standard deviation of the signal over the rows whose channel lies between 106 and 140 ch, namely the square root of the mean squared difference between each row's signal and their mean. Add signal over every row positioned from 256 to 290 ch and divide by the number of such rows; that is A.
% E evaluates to 1.20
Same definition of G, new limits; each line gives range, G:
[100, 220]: 173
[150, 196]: 173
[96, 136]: 133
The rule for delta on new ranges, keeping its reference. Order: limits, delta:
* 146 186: 165.6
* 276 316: 303.9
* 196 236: 212.7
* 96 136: 110.5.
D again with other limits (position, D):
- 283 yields 1.15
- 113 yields 1.03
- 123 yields 1.06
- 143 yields 1.23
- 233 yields 1.1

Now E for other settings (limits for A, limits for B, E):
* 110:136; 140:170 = 1.15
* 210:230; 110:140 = 1.15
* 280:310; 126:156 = 1.25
